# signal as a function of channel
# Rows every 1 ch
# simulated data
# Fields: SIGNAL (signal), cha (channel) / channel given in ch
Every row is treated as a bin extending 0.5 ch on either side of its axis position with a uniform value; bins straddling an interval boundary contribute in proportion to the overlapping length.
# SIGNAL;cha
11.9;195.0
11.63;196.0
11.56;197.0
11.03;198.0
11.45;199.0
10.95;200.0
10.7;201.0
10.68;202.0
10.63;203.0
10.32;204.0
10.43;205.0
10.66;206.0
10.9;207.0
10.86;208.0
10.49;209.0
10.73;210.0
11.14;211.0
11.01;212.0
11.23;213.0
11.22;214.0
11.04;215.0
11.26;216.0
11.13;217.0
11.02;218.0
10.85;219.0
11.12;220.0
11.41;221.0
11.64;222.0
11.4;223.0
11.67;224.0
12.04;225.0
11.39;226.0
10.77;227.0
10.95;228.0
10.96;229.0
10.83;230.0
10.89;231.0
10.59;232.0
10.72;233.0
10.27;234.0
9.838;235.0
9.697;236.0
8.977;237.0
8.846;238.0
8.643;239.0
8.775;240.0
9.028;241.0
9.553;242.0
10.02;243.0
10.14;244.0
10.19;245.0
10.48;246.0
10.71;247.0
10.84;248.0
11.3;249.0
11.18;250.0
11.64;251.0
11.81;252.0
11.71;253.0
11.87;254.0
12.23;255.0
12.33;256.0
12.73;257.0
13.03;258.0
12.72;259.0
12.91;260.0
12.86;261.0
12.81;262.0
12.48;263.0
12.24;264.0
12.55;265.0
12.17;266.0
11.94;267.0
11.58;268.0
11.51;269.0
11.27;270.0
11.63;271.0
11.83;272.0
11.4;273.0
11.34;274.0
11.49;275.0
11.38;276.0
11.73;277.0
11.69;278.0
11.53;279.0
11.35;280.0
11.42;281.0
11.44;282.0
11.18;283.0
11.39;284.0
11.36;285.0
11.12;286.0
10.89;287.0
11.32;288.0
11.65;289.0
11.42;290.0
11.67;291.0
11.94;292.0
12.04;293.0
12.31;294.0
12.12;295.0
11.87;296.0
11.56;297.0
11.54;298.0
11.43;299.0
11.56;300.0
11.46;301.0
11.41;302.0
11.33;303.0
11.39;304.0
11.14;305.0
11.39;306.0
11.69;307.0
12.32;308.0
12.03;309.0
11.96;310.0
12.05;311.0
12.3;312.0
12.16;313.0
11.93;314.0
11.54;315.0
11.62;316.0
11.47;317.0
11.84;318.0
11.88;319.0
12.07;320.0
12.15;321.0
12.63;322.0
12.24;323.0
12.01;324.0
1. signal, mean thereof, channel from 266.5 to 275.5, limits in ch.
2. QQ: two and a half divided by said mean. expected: 0.216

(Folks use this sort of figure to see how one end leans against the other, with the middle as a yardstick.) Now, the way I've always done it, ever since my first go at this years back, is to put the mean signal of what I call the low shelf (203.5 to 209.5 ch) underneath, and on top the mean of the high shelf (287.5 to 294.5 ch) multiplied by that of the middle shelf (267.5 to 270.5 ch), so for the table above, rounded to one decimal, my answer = 12.7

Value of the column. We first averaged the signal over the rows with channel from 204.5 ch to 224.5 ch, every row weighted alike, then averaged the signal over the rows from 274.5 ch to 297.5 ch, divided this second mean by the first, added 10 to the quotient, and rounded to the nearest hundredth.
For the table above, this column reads 11.05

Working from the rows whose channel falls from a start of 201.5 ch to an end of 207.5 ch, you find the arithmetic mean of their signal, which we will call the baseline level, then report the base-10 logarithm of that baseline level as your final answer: 1.03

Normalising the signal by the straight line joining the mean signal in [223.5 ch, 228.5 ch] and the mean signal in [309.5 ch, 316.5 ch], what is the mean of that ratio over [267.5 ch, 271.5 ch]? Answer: 0.99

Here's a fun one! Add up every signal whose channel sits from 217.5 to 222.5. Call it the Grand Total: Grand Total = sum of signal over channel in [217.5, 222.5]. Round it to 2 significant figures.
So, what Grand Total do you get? 56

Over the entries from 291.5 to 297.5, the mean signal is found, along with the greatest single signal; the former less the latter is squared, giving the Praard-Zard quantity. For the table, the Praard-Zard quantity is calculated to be 0.11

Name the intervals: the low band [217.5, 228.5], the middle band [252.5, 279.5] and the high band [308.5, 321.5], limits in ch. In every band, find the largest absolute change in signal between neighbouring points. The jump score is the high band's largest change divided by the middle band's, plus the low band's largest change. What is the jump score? 1.56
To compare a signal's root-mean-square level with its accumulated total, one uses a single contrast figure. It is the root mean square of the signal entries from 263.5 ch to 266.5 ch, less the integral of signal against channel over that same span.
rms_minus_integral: -24.6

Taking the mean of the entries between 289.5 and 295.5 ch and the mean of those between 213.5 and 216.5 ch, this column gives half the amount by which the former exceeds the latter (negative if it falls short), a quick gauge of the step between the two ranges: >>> 0.37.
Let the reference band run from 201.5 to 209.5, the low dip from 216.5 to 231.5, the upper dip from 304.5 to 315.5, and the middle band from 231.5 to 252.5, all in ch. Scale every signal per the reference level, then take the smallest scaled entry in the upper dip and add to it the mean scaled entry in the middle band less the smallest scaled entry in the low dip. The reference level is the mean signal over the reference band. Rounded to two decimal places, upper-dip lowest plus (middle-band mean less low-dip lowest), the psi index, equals 0.99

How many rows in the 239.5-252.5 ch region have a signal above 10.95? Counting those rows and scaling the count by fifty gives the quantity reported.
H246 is 200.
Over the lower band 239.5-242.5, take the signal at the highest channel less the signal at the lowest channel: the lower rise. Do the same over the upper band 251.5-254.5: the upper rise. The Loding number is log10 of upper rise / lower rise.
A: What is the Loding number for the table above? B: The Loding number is -1.1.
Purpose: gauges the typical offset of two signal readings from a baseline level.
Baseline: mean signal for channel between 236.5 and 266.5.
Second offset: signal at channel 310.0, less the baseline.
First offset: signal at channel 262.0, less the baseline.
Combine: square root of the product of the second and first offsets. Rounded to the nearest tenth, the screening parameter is 1.1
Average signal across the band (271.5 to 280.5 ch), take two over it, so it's 0.1735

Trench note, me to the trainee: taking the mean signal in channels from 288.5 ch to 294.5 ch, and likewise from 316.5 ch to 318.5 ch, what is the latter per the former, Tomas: 0.98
